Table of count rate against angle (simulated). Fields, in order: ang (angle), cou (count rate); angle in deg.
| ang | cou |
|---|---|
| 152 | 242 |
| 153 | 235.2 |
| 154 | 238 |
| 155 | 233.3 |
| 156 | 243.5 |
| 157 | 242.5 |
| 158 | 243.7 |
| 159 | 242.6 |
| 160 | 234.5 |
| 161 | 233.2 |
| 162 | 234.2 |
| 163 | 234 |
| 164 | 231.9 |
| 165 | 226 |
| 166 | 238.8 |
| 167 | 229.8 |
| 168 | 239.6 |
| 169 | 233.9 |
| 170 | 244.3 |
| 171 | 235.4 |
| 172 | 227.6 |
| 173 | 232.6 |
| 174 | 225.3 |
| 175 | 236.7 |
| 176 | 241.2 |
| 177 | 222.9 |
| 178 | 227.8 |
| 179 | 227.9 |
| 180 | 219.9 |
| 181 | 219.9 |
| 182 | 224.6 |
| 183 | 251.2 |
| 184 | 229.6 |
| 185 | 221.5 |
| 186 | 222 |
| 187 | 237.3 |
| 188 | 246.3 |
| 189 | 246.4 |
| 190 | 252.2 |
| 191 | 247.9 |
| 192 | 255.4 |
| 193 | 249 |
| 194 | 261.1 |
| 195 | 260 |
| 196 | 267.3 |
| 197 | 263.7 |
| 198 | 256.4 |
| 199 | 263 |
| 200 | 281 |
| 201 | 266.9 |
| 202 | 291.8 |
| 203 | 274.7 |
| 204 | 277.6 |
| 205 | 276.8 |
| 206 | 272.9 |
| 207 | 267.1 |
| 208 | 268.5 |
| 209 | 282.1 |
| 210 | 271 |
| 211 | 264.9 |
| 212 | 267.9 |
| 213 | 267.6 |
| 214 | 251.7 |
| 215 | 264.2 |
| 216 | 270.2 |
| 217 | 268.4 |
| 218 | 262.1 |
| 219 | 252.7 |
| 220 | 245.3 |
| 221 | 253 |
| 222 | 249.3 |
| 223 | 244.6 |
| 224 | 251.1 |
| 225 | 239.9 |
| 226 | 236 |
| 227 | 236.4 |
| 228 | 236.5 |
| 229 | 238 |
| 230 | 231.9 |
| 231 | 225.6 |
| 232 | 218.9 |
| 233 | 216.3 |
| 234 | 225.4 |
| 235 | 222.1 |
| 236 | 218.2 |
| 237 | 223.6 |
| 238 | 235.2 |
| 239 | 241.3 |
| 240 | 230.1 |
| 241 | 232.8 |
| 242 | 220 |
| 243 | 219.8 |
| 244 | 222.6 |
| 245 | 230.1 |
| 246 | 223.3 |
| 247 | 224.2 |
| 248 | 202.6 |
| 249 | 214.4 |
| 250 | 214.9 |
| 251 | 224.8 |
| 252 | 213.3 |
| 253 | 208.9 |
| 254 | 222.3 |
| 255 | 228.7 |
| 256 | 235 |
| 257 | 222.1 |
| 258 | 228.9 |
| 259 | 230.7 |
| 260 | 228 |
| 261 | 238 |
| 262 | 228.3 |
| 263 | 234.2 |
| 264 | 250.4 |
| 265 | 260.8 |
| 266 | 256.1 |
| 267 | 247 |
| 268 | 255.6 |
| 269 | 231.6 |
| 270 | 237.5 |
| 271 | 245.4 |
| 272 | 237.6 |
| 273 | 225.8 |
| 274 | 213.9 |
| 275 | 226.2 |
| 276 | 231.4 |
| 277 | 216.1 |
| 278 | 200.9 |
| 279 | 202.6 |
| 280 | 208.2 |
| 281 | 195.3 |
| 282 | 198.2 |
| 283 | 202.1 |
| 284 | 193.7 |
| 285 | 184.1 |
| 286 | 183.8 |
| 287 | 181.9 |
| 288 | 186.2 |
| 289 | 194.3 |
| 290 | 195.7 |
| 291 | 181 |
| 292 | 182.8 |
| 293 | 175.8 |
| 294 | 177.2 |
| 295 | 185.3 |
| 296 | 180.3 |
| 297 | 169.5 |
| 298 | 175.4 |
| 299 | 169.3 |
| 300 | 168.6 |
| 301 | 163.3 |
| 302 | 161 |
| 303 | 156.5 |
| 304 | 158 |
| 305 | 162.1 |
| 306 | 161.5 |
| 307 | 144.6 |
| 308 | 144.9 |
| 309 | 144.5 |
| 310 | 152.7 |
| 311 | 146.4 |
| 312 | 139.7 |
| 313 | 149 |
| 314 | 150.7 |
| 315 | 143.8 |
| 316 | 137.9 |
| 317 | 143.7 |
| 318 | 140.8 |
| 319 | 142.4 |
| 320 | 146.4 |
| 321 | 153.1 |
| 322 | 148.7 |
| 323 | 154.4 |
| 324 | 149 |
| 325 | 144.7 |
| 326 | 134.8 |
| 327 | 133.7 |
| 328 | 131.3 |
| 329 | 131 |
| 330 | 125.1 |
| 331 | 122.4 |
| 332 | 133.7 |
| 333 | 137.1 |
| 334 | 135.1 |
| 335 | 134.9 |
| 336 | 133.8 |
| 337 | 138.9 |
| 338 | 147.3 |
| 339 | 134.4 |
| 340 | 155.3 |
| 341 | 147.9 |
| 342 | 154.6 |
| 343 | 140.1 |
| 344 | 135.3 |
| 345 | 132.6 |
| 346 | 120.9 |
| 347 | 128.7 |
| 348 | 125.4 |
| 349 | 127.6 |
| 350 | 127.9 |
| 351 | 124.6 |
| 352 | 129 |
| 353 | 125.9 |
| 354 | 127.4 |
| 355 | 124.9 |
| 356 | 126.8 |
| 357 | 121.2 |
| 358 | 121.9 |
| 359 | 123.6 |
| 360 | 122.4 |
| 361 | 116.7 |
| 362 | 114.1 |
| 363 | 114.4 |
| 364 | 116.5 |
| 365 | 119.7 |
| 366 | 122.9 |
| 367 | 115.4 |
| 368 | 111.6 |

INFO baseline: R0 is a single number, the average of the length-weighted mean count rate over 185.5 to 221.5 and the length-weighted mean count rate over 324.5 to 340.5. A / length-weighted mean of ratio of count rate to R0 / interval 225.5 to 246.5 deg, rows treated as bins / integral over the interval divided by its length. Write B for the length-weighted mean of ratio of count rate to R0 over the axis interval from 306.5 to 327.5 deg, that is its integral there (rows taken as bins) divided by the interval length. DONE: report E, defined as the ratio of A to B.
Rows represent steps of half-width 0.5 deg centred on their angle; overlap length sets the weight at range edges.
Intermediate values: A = 1.15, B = 0.7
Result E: 1.57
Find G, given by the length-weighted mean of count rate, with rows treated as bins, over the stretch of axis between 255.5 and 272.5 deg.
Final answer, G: 239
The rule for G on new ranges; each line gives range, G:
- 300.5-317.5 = 151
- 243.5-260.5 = 222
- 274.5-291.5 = 199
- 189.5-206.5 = 266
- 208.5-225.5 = 259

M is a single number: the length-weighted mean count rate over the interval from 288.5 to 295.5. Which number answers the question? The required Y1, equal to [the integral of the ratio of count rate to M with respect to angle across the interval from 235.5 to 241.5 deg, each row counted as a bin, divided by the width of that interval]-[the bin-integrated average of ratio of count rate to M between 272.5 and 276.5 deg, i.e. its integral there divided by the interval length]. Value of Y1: 0.0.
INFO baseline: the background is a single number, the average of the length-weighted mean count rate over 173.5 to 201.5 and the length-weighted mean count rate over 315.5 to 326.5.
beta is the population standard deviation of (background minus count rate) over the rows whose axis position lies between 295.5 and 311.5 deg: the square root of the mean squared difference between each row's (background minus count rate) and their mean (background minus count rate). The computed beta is 11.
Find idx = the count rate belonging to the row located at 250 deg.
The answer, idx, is 214.9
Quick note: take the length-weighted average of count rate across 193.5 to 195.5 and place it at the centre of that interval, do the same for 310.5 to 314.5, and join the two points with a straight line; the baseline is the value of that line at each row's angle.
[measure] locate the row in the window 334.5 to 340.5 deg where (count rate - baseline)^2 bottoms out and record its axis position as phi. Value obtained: 336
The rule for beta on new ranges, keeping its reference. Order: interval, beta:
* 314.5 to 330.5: 8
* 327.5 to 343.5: 9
